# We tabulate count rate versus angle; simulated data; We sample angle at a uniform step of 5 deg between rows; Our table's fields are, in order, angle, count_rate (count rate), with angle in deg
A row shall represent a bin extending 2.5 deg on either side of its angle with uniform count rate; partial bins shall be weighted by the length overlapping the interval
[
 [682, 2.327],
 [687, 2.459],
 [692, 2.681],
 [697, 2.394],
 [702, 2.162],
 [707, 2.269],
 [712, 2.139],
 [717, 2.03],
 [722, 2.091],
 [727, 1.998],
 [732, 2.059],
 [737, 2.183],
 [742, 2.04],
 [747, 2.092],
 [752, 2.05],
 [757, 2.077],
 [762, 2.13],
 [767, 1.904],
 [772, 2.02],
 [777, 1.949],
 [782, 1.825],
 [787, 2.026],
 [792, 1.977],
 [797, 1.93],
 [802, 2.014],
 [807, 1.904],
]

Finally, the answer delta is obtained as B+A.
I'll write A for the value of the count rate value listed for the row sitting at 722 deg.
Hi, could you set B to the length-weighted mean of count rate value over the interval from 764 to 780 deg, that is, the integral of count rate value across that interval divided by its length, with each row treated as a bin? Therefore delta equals 4.05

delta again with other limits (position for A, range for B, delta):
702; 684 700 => 4.66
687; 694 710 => 4.74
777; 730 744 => 4.05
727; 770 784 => 3.93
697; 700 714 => 4.59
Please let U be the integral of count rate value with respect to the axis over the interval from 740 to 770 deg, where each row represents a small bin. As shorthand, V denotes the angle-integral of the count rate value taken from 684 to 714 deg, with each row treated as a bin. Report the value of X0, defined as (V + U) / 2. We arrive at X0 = 66.0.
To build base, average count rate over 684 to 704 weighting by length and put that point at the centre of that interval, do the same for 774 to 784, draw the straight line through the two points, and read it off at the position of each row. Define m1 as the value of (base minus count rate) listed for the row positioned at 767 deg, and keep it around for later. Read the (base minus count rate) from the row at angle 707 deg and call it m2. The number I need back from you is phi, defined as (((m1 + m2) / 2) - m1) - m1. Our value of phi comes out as -0.06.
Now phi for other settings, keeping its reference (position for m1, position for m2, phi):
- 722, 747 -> -0.24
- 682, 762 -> -0.33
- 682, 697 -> -0.26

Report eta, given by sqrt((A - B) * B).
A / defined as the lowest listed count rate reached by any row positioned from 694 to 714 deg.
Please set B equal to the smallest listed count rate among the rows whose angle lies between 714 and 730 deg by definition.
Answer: 0.53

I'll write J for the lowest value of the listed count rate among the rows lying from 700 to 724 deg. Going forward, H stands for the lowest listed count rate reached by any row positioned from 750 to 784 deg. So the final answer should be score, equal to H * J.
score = 3.70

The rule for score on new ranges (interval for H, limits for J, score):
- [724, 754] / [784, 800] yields 3.86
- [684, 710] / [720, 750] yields 4.32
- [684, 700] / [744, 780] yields 4.56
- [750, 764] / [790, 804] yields 3.96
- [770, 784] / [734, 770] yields 3.47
